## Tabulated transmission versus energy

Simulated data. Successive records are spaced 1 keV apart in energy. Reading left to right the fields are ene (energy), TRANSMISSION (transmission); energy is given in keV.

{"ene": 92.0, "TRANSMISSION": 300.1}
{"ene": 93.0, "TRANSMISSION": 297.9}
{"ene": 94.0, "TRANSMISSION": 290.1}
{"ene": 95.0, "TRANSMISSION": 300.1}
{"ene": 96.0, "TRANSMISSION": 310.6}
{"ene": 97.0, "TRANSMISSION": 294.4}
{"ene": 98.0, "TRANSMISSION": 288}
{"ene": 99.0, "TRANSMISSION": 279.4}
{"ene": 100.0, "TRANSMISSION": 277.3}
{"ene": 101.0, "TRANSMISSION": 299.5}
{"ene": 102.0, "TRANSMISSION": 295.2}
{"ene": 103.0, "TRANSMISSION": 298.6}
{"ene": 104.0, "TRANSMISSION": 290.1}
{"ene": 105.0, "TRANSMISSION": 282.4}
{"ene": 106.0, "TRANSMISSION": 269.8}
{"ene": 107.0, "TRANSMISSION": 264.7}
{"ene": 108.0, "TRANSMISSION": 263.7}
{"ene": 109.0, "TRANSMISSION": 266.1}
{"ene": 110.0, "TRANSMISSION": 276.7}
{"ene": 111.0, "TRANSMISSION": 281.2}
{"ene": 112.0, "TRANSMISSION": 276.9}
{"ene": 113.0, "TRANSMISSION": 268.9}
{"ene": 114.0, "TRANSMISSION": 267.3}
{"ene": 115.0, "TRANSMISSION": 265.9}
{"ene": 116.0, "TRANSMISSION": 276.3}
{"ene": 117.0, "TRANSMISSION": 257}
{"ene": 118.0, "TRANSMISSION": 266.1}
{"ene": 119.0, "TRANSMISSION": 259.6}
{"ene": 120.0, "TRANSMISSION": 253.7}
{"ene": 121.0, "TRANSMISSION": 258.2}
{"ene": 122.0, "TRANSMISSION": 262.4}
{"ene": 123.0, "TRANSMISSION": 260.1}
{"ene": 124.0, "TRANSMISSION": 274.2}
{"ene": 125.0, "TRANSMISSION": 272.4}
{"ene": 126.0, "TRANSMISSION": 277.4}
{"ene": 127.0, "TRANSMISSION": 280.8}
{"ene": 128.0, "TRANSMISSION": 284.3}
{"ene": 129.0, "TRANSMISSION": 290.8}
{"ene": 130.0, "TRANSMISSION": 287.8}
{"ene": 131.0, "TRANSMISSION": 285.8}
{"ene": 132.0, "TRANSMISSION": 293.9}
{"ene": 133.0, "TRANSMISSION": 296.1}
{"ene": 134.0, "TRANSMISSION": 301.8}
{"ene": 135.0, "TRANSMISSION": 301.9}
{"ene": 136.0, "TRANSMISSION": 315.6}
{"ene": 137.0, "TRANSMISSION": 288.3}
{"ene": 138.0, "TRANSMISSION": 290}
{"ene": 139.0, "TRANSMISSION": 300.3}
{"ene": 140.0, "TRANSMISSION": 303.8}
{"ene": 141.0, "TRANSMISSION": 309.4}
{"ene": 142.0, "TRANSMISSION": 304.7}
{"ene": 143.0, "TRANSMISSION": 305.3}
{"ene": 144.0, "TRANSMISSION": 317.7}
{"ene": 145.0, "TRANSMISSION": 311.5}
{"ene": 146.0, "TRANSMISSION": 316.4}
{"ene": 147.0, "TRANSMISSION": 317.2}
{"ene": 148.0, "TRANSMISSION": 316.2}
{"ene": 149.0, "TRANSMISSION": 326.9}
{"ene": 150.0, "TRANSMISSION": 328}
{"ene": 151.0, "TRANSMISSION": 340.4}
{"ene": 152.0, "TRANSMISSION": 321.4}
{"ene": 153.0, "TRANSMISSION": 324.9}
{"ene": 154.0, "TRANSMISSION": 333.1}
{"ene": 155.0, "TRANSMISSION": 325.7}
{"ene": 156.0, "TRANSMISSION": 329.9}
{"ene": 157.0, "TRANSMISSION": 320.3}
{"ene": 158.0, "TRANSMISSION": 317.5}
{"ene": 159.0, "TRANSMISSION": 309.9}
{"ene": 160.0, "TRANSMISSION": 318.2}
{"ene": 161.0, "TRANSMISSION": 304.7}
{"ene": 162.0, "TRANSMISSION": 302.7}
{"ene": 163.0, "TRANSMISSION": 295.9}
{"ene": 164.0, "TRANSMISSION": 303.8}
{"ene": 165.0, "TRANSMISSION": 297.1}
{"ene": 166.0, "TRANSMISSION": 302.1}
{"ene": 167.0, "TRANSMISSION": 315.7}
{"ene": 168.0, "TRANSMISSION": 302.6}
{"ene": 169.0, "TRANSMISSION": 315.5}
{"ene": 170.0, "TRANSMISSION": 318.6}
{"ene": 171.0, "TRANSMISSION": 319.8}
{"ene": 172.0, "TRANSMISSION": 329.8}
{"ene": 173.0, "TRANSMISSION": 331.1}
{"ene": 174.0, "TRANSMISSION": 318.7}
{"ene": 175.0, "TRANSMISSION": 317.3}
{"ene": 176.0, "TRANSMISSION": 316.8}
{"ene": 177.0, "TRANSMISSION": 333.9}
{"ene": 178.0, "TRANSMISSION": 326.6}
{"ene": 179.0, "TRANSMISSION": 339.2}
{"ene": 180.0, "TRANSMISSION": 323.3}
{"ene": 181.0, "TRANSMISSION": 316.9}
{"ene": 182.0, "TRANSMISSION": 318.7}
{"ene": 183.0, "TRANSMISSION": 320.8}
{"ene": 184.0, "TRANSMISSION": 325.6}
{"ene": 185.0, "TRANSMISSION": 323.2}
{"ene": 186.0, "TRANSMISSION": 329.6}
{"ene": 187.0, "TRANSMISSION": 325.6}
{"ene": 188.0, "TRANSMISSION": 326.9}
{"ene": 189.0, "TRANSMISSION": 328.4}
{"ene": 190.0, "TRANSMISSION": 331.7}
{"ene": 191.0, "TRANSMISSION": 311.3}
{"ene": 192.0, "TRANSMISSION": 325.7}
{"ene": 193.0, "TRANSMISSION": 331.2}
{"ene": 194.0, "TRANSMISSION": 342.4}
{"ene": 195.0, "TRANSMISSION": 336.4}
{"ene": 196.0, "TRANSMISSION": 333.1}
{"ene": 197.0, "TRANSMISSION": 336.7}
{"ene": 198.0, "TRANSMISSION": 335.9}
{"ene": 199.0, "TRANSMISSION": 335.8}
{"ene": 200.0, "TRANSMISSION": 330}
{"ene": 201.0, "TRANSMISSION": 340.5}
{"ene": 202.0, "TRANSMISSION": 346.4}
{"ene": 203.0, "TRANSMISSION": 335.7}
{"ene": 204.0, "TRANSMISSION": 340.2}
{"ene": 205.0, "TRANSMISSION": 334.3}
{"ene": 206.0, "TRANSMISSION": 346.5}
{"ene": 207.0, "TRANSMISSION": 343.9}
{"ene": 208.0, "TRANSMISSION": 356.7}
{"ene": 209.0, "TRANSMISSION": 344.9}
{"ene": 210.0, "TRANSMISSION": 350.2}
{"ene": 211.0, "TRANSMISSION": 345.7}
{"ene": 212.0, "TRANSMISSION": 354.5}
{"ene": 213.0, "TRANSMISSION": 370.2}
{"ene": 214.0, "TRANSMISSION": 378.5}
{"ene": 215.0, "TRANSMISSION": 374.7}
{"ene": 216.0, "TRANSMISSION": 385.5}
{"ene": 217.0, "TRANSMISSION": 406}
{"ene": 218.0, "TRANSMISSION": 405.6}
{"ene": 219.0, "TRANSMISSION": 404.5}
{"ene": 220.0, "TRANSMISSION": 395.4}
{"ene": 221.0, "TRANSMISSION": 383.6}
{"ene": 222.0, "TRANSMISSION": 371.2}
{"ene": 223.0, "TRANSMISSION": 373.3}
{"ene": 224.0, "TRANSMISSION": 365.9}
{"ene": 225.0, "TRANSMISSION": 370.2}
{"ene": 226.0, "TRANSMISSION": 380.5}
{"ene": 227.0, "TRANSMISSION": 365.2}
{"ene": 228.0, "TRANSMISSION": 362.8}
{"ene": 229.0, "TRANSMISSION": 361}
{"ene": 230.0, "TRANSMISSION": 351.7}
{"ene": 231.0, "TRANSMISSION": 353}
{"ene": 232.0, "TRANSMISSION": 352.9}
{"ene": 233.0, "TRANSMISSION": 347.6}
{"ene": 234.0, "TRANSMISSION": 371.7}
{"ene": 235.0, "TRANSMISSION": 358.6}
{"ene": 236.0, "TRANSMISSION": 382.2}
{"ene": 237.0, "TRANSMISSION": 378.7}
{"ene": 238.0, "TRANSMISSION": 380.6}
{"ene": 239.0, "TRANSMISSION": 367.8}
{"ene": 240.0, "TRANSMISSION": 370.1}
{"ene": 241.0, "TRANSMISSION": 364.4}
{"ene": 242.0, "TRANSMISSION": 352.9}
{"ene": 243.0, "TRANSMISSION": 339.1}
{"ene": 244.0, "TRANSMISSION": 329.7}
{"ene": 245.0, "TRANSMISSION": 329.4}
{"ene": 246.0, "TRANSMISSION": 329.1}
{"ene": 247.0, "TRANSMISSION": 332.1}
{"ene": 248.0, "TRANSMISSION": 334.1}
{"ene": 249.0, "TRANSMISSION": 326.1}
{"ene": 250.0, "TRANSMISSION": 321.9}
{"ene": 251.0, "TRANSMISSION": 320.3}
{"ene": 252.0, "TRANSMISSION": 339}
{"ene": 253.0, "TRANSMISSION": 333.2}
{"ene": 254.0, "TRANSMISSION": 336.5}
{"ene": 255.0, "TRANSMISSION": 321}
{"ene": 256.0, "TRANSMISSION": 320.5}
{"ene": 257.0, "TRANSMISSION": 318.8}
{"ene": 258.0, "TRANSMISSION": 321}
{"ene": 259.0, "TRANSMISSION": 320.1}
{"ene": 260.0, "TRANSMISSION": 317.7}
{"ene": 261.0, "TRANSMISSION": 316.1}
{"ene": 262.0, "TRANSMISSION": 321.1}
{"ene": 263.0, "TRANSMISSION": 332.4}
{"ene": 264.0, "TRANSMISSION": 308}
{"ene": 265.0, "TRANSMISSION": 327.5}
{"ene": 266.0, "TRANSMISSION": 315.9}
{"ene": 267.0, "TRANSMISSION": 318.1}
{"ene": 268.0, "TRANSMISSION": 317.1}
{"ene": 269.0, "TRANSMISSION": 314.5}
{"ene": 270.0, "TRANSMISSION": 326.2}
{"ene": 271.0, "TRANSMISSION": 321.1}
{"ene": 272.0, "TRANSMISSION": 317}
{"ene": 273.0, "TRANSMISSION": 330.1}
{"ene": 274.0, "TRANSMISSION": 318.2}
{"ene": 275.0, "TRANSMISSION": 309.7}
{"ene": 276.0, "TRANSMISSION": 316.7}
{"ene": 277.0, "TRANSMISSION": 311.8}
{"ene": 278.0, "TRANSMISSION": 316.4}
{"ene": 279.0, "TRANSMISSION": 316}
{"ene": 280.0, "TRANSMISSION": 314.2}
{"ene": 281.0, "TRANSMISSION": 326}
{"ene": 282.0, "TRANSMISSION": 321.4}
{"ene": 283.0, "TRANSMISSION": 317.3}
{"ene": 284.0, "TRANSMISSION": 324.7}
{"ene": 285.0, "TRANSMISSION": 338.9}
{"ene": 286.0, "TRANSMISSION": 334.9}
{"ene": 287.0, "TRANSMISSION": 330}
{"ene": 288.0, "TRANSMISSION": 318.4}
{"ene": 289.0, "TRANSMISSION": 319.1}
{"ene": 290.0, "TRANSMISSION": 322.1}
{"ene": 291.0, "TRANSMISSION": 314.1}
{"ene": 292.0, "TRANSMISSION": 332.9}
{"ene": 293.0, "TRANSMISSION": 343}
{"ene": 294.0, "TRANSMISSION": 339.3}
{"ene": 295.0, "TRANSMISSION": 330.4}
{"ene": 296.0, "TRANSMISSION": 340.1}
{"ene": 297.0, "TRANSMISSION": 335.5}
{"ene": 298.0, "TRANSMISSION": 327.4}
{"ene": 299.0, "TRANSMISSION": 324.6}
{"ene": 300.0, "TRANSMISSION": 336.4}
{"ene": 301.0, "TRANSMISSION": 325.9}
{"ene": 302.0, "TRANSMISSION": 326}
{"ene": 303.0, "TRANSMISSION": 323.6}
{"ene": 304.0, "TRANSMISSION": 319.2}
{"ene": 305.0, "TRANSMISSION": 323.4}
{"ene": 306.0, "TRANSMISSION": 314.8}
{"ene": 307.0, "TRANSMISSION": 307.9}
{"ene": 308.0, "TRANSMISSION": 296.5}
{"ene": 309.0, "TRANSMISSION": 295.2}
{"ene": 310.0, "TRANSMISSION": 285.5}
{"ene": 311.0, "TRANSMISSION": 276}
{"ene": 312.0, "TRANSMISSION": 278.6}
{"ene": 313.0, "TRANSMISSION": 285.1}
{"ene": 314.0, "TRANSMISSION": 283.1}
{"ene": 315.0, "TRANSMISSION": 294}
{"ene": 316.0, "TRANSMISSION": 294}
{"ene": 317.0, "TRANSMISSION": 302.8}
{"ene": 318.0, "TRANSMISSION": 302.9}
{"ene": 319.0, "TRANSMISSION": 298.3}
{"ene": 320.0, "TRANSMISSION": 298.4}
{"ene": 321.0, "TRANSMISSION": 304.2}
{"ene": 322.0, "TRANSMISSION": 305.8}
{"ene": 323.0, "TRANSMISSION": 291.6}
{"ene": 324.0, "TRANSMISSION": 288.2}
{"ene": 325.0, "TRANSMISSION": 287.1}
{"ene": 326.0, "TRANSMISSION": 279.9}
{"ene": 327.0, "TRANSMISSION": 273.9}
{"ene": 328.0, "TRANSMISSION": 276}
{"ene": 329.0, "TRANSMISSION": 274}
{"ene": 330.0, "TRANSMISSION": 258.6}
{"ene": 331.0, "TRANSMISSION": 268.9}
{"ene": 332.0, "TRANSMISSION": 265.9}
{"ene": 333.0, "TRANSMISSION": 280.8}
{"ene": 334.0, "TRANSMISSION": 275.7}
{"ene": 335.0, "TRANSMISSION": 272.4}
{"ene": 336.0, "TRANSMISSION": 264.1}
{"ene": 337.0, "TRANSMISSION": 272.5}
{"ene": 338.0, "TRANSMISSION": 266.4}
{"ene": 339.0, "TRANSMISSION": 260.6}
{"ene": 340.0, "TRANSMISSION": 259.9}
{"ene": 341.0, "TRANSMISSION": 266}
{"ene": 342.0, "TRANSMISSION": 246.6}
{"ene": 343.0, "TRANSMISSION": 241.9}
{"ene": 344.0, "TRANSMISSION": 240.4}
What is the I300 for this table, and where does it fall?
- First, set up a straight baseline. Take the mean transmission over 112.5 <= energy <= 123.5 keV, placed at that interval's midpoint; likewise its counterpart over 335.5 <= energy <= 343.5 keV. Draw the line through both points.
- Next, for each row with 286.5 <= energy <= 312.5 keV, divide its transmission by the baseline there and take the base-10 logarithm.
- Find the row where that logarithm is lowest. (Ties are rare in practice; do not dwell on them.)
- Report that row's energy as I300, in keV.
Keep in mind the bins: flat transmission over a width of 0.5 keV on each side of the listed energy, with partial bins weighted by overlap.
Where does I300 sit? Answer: 311.0 keV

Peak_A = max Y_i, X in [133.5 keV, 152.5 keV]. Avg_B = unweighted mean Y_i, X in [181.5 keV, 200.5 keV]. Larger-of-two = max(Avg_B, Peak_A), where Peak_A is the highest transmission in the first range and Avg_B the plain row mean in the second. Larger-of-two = 340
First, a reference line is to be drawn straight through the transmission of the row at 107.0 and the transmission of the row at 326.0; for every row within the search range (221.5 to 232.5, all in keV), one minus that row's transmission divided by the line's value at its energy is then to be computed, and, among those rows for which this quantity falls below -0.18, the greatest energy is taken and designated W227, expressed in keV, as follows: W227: 232.0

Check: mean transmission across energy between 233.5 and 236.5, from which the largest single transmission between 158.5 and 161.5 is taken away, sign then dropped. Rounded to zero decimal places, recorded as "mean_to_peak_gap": 53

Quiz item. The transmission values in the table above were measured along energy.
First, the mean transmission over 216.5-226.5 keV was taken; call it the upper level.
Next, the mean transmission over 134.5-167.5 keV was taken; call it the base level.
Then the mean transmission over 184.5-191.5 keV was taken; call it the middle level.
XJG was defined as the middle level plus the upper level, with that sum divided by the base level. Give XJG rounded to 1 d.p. 2.3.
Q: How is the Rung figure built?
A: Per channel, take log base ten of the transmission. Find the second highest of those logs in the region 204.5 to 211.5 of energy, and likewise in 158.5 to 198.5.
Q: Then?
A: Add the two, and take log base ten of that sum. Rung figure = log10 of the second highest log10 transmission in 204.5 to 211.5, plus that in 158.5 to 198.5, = 0.705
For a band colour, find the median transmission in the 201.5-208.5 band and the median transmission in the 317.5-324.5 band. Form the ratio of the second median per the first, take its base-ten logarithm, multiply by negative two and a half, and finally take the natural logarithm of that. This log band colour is -1.9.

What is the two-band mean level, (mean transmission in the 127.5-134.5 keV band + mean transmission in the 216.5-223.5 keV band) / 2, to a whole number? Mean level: 341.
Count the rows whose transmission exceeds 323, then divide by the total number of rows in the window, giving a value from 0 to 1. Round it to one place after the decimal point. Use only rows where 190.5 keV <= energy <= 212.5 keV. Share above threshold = 1.0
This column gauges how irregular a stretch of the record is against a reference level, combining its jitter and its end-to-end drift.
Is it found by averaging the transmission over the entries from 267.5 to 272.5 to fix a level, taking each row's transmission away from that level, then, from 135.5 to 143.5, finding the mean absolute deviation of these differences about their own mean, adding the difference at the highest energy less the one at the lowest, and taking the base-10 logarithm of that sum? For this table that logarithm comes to 1.24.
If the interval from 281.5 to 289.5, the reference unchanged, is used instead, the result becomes 0.96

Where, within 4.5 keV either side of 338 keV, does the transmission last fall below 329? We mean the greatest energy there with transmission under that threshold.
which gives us 342.0 keV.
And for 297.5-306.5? 306.0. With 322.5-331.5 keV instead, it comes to 331.0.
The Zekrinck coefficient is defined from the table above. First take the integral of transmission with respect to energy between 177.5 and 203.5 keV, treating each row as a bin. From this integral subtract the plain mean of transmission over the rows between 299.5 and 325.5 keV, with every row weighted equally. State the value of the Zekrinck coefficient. 8276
